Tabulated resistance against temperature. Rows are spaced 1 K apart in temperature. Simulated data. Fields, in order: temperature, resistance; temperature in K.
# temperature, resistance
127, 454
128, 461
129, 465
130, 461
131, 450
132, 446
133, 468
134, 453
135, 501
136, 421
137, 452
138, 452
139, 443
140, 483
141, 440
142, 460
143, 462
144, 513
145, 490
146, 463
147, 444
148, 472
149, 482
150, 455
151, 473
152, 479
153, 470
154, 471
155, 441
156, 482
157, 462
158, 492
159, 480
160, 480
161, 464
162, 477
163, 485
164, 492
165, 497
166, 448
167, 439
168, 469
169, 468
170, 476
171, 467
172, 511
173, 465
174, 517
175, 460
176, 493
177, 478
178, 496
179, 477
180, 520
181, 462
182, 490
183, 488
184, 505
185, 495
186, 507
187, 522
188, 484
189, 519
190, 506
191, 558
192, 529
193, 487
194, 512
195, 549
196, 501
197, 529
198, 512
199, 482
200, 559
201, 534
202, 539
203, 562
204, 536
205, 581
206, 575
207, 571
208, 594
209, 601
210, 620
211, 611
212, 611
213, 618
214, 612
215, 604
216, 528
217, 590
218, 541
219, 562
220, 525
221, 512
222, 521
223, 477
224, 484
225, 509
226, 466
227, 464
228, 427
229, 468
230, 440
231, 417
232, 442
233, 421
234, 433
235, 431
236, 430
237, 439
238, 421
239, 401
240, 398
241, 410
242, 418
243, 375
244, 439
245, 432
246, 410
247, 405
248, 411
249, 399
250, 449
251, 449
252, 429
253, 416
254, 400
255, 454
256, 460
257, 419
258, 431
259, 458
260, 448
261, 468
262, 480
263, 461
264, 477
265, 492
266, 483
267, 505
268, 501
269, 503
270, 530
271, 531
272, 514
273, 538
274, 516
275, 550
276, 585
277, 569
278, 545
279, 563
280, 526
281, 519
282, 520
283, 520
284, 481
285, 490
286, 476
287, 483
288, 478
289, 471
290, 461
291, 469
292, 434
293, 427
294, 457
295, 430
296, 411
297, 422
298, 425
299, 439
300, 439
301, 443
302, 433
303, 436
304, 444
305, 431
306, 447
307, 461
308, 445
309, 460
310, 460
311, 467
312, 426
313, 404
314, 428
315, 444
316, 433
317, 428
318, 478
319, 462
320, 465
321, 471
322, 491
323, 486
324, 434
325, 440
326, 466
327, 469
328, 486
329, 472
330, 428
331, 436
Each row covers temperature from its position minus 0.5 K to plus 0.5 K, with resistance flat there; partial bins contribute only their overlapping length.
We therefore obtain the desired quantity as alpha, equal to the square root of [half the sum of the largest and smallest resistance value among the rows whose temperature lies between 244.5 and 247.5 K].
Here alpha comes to 20.5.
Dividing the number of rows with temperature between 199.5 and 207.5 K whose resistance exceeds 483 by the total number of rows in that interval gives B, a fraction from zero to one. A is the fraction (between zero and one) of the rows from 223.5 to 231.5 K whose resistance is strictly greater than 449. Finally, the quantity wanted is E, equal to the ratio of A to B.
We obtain 0.6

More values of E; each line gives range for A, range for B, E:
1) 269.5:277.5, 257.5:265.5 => 8.0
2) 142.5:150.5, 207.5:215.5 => 0.9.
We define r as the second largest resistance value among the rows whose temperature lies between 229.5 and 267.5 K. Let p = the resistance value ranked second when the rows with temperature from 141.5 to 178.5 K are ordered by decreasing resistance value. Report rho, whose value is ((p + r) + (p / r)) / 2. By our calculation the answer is 503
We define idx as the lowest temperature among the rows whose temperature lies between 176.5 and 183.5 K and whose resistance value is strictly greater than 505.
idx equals 180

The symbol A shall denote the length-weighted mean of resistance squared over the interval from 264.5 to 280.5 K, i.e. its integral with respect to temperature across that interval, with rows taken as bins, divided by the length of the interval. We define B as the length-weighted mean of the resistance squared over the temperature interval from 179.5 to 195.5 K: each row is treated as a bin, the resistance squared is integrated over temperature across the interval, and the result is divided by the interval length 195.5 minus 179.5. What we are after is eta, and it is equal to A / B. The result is 1.1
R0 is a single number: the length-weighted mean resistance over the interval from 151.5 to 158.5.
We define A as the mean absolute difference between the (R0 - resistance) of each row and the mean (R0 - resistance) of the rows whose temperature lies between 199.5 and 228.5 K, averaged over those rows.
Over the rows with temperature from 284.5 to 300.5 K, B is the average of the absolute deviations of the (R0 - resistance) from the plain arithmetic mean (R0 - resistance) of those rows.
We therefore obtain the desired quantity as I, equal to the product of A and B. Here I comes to 971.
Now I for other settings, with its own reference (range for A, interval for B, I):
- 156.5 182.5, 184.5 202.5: 301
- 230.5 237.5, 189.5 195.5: 145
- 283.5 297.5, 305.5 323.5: 426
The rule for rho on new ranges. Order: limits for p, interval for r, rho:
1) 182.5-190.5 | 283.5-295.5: 502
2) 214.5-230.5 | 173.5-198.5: 570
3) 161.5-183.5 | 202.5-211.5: 564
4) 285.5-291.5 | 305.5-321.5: 475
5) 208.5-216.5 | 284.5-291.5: 551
